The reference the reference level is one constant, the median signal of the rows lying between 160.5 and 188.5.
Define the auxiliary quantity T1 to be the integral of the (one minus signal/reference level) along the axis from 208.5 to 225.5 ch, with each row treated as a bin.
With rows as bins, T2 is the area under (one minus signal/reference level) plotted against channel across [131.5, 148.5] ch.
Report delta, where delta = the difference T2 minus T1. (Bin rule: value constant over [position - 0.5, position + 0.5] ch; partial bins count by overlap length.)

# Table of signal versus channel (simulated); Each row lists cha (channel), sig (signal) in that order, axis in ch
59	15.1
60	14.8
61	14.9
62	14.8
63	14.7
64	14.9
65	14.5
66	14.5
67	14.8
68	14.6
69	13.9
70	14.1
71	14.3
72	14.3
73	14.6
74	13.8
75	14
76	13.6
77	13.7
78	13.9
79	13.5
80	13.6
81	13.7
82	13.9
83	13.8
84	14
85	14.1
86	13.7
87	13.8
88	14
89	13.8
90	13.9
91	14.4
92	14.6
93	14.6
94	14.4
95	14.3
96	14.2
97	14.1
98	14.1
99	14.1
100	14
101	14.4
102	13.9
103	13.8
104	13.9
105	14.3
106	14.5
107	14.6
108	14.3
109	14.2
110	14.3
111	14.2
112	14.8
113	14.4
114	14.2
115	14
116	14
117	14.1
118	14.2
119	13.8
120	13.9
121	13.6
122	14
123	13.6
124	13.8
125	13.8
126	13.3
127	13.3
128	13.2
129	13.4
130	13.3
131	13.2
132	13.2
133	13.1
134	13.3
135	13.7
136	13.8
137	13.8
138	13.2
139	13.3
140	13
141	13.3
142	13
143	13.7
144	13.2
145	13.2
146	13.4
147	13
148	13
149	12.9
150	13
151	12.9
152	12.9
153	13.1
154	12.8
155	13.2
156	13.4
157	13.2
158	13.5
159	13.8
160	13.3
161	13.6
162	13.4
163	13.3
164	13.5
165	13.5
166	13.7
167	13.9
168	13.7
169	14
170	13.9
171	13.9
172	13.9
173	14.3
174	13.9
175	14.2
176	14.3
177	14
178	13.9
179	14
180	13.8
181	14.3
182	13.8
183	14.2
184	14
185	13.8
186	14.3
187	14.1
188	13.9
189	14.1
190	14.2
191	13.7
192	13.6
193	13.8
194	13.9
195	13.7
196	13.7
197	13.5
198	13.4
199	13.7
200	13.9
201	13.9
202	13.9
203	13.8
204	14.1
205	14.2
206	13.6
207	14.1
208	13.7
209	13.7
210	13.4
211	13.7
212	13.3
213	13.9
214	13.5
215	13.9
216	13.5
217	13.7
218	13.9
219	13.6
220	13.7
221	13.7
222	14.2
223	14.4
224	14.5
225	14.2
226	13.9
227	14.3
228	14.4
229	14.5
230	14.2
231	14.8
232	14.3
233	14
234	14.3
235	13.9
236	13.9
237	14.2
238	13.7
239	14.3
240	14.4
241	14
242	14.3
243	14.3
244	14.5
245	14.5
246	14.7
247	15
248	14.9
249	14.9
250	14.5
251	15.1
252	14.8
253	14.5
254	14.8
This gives 0.6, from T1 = 0.11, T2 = 0.73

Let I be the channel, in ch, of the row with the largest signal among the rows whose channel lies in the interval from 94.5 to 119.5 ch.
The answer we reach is 112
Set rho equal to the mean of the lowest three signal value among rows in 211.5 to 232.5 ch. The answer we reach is 13.4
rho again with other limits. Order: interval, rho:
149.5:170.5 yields 12.9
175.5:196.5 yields 13.7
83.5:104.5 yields 13.8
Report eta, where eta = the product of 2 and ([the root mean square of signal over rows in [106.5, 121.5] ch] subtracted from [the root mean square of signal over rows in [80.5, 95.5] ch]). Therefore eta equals -0.2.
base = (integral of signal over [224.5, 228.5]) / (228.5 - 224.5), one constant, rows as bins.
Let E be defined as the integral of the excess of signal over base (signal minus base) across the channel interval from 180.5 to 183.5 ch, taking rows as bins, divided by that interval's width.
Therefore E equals -0.10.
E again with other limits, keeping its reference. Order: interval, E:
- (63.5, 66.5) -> 0.43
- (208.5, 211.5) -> -0.60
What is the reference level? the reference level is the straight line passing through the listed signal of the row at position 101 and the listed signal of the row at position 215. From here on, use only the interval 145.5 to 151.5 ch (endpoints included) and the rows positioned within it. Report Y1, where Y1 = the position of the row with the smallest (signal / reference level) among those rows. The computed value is 149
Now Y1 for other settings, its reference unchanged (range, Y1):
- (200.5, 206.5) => 206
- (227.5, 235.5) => 235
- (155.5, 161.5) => 157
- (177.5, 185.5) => 180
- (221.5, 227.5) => 226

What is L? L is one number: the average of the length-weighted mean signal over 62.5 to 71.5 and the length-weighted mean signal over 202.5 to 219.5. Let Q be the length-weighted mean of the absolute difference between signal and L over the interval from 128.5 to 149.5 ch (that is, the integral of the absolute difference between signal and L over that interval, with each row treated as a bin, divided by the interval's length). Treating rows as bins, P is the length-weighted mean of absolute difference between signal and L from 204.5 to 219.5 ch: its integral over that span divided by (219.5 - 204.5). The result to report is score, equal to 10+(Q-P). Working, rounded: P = 0.41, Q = 0.82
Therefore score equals 10.4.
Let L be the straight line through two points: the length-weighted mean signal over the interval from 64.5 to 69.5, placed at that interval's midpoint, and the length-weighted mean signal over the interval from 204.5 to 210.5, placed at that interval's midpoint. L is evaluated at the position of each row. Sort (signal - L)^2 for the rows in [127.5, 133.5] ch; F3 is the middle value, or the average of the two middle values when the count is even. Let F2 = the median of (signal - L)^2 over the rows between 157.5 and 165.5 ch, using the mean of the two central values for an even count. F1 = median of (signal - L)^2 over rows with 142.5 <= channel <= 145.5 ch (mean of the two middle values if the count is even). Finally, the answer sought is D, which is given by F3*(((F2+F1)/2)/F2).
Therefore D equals 1.82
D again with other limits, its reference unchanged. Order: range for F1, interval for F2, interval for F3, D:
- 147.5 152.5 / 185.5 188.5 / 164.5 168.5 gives 1.12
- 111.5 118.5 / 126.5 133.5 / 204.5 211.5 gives 0.02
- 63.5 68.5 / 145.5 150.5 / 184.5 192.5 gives 0.03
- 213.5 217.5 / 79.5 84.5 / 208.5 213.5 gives 0.01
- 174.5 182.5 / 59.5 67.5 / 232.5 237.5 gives 0.06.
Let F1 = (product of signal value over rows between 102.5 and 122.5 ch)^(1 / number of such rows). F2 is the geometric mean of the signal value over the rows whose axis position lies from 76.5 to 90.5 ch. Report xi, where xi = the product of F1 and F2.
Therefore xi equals 195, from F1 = 14.2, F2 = 13.8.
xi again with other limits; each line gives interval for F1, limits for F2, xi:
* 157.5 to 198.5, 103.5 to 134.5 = 192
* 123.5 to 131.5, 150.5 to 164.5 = 178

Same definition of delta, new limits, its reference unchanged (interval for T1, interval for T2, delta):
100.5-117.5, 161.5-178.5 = 0.5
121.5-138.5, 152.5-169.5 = 0.0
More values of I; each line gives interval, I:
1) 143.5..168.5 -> 167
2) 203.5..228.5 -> 224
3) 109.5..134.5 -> 112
